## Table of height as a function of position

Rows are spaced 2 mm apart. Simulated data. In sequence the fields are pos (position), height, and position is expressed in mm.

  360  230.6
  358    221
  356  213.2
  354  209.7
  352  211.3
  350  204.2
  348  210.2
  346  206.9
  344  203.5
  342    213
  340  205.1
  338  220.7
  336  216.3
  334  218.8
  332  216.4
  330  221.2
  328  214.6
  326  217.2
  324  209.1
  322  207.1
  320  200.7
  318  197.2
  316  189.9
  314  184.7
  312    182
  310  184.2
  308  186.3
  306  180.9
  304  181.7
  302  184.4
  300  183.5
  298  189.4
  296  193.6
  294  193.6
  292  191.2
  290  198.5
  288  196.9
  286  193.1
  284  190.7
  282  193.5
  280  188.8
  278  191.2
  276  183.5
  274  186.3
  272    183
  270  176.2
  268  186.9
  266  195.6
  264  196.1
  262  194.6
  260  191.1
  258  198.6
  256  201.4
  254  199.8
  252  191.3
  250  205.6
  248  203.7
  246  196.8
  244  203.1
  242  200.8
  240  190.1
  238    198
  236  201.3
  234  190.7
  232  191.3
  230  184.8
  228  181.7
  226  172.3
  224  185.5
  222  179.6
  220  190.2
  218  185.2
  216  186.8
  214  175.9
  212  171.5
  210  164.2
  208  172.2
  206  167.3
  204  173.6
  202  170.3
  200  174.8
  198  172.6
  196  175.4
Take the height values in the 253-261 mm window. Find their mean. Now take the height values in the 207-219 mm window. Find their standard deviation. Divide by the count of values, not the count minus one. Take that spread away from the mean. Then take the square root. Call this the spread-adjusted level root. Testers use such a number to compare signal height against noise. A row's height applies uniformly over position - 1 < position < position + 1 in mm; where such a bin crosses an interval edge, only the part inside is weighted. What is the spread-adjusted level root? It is 13.8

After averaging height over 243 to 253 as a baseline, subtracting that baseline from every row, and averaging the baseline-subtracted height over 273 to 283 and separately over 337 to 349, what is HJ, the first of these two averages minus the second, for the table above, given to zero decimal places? -21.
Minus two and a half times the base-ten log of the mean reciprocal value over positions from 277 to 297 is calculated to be 5.71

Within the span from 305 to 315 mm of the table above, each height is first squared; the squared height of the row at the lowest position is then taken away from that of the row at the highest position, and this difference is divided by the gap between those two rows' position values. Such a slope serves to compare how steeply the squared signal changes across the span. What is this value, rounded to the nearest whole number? 174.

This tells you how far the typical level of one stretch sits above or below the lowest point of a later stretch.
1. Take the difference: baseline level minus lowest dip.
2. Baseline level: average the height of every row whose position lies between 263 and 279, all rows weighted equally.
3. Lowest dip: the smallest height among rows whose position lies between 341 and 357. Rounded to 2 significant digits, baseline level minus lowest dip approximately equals -16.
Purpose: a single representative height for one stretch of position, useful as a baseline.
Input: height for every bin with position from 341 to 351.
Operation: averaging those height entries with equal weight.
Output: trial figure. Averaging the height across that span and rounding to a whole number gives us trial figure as 208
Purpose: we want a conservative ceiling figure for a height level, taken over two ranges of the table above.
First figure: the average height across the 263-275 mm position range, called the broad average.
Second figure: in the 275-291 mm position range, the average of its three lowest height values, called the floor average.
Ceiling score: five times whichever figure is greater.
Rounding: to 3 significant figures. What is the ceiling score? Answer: 938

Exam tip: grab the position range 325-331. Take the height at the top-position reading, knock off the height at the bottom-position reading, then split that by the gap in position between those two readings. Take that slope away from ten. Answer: 9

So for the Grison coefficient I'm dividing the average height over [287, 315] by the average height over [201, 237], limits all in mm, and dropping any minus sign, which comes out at 1.04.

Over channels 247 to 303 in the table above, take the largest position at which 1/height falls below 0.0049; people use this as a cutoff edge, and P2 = 250 mm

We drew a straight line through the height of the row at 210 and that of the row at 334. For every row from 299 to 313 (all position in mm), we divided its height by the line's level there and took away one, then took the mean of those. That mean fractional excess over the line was -0.11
